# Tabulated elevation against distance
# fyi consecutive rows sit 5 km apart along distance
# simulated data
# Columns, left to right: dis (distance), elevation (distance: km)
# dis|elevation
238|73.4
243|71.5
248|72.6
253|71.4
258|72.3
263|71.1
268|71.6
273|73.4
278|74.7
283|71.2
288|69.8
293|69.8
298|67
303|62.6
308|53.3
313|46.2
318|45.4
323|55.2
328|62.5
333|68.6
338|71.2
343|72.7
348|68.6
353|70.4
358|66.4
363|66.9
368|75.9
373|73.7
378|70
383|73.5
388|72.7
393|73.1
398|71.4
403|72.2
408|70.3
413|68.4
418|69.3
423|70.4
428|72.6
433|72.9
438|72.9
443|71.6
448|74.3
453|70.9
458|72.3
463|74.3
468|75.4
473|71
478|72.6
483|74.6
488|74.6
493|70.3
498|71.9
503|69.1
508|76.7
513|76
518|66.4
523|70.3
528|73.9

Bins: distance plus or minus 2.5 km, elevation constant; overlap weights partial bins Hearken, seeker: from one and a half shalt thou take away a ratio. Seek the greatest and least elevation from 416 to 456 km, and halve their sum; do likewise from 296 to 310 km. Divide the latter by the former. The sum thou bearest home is 0.66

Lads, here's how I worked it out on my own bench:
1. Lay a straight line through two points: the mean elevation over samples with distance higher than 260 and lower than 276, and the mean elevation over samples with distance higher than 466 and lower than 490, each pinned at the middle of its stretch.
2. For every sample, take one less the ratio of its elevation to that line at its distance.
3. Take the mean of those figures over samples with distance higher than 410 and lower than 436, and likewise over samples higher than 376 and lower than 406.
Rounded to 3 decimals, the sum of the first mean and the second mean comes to 0.045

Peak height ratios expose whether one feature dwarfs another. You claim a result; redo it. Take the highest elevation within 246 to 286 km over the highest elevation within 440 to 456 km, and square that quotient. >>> 1.01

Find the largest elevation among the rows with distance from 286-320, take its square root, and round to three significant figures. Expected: 8.35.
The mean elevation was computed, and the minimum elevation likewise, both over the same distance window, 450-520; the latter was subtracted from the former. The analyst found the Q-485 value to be 6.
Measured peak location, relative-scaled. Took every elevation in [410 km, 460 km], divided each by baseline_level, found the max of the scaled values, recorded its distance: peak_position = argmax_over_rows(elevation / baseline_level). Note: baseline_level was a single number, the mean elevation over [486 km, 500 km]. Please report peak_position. 448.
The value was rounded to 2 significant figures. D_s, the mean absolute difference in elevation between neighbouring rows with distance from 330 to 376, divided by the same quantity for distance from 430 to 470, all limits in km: 1.9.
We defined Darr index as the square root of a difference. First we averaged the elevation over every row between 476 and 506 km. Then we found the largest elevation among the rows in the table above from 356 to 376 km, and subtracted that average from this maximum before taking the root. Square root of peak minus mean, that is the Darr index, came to 1.9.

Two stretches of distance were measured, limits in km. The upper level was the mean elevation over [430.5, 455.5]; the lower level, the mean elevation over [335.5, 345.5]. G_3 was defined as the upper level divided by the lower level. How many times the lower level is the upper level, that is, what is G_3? 1.01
